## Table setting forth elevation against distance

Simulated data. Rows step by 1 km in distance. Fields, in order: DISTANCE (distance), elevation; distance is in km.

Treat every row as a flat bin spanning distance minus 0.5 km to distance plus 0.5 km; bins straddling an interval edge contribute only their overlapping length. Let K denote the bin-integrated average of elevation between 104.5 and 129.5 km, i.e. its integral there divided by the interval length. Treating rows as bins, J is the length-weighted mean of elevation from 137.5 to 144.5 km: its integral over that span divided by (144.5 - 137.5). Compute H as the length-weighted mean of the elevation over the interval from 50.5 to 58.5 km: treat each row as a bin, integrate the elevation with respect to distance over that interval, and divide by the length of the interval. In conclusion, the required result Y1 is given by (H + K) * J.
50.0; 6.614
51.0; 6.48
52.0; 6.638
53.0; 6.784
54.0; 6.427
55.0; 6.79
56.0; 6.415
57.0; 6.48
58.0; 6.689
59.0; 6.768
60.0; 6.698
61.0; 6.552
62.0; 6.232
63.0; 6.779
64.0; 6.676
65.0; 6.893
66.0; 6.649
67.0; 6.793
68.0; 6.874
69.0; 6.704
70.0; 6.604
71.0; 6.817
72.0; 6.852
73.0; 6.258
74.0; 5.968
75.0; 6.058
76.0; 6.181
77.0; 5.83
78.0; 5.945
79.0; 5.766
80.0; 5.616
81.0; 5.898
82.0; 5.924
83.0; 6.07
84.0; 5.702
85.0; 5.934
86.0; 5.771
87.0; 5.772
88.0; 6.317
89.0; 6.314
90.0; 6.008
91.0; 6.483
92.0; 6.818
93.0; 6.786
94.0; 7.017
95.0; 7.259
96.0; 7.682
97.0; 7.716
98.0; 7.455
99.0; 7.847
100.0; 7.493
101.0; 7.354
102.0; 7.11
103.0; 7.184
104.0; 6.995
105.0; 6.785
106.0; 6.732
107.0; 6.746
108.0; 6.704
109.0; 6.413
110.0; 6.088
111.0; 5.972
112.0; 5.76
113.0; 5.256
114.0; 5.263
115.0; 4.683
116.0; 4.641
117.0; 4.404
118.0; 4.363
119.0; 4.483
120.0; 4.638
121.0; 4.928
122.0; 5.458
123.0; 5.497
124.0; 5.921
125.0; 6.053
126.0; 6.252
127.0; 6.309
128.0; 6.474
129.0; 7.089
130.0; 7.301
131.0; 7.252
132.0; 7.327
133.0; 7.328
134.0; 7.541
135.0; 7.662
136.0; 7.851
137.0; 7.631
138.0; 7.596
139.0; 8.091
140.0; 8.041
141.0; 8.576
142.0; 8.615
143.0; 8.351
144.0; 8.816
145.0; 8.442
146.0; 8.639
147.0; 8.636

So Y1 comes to 102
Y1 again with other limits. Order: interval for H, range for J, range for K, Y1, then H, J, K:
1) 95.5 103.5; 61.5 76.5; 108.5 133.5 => 87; 7.48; 6.56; 5.8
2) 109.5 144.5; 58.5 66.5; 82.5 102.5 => 88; 6.50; 6.66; 6.7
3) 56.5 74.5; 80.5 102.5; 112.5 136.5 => 84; 6.63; 6.67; 6.0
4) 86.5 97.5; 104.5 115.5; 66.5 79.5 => 79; 6.74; 6.04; 6.4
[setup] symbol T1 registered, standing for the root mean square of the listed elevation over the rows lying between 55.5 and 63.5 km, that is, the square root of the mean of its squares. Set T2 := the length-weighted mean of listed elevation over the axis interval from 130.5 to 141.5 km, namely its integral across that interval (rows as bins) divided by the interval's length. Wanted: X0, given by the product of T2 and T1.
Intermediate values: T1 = 6.6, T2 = 7.7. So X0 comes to 51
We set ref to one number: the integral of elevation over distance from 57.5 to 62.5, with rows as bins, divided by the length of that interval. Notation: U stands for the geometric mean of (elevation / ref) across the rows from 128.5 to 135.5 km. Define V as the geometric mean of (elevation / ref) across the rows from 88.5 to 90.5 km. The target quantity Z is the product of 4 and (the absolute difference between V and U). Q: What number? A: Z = 0.73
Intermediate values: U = 1.12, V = 0.93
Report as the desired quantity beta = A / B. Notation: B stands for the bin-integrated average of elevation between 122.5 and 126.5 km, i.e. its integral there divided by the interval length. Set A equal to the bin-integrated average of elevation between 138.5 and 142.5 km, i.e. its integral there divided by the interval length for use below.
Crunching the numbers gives 1.4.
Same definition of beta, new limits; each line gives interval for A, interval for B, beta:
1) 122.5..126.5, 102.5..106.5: 0.9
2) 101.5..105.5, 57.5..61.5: 1.1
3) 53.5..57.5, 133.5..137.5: 0.9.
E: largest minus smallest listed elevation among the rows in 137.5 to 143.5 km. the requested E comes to 1.02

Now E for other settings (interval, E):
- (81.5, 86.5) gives 0.37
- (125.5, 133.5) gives 1.08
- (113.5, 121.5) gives 0.90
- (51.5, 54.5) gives 0.36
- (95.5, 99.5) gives 0.39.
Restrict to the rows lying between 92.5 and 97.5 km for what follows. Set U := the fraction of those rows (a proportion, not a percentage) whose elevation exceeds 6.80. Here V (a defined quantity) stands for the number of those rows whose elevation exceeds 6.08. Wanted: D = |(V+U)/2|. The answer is 2.9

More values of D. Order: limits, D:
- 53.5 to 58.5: 2.5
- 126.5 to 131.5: 2.8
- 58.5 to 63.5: 2.5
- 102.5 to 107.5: 2.7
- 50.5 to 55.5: 2.5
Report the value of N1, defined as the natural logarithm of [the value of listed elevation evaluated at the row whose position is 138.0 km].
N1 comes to 2.03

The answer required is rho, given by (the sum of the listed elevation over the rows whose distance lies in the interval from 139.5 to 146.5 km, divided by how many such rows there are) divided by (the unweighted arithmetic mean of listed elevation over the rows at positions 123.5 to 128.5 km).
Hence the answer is 1.37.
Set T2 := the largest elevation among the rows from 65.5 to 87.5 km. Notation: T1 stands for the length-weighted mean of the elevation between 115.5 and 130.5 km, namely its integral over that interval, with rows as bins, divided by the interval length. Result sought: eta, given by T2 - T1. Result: 1.3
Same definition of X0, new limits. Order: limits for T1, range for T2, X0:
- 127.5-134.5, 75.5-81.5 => 42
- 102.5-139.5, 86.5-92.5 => 40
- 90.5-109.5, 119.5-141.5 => 49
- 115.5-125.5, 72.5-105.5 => 33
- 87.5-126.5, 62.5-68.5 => 43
